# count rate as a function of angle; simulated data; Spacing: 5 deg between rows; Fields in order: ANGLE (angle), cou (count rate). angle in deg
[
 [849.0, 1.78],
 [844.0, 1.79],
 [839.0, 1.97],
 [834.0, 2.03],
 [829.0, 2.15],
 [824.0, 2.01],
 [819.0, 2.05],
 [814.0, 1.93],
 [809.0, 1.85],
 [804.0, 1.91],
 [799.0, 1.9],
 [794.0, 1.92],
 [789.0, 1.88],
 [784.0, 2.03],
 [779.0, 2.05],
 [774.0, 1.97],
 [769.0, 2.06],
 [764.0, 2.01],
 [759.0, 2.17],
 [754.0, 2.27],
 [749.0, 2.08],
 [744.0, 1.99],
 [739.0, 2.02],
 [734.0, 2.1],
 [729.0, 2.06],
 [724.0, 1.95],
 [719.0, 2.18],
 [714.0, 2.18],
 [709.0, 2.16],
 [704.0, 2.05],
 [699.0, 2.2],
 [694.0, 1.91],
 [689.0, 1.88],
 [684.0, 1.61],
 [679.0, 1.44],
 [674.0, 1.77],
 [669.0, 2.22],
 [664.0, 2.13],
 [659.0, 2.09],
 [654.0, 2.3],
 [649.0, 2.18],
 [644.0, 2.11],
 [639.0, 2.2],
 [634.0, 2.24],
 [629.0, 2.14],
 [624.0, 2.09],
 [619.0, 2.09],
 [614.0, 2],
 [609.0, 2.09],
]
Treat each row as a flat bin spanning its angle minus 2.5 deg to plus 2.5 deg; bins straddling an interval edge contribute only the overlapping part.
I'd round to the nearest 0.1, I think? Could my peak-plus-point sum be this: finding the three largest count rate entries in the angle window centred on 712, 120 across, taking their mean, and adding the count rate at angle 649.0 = 4.4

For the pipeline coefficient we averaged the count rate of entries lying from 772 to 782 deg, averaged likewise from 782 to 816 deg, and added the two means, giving 3.93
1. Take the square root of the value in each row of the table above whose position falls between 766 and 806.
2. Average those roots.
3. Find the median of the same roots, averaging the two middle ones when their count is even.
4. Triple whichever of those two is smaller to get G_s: 4.18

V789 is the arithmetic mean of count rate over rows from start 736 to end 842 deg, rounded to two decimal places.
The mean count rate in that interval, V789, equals 2.01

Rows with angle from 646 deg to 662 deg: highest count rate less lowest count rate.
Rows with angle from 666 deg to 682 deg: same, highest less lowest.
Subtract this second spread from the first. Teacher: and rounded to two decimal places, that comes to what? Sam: -0.57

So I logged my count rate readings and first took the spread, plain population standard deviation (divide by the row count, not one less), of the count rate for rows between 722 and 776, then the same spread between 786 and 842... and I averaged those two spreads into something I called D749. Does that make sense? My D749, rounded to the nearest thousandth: 0.087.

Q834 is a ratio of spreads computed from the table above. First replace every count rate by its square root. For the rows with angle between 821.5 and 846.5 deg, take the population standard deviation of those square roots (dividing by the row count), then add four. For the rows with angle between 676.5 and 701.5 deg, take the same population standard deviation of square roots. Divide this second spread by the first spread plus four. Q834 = 0.024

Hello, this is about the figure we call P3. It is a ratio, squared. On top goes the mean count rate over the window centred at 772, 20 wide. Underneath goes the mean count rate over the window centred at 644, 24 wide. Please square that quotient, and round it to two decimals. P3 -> 0.84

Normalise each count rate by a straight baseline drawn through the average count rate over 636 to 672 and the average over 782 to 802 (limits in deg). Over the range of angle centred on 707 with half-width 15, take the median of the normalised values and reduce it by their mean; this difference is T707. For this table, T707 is 0.029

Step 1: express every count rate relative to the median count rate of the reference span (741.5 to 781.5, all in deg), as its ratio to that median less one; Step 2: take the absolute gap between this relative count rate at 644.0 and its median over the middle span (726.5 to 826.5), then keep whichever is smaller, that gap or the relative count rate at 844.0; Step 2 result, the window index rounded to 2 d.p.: -0.13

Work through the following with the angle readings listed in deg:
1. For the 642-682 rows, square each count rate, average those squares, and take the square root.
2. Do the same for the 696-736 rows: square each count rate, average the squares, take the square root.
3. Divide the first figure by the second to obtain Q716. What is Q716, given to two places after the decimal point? 0.97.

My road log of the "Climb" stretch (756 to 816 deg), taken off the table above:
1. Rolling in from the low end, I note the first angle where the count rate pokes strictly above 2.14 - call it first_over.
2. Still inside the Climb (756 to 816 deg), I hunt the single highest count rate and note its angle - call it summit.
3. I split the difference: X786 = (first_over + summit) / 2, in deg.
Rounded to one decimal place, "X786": 759.0 deg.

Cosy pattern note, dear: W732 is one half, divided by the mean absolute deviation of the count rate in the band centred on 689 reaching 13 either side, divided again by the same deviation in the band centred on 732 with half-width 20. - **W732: 34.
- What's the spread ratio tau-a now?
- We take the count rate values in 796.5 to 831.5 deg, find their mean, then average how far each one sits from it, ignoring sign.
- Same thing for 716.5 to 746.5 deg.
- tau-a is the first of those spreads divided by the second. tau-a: 1.3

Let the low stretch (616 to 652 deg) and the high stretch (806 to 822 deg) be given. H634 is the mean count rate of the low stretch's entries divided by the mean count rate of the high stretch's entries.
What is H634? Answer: 1.11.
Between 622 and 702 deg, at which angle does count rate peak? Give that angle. 654.0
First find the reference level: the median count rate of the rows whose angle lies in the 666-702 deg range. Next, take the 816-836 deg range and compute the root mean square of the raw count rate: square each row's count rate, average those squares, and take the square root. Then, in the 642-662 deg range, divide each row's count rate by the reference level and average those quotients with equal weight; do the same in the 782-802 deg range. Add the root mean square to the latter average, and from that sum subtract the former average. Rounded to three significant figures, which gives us 1.93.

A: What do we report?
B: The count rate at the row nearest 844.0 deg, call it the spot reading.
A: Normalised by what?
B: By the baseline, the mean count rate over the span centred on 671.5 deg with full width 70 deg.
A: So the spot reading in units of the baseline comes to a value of 0.89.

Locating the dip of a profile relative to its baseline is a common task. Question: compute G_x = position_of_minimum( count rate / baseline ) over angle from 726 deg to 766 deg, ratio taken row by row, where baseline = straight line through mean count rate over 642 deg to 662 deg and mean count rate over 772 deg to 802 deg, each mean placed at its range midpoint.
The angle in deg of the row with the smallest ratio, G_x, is 744.0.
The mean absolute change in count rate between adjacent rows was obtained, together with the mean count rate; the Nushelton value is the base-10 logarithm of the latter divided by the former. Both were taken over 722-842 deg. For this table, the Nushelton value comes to 1.39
